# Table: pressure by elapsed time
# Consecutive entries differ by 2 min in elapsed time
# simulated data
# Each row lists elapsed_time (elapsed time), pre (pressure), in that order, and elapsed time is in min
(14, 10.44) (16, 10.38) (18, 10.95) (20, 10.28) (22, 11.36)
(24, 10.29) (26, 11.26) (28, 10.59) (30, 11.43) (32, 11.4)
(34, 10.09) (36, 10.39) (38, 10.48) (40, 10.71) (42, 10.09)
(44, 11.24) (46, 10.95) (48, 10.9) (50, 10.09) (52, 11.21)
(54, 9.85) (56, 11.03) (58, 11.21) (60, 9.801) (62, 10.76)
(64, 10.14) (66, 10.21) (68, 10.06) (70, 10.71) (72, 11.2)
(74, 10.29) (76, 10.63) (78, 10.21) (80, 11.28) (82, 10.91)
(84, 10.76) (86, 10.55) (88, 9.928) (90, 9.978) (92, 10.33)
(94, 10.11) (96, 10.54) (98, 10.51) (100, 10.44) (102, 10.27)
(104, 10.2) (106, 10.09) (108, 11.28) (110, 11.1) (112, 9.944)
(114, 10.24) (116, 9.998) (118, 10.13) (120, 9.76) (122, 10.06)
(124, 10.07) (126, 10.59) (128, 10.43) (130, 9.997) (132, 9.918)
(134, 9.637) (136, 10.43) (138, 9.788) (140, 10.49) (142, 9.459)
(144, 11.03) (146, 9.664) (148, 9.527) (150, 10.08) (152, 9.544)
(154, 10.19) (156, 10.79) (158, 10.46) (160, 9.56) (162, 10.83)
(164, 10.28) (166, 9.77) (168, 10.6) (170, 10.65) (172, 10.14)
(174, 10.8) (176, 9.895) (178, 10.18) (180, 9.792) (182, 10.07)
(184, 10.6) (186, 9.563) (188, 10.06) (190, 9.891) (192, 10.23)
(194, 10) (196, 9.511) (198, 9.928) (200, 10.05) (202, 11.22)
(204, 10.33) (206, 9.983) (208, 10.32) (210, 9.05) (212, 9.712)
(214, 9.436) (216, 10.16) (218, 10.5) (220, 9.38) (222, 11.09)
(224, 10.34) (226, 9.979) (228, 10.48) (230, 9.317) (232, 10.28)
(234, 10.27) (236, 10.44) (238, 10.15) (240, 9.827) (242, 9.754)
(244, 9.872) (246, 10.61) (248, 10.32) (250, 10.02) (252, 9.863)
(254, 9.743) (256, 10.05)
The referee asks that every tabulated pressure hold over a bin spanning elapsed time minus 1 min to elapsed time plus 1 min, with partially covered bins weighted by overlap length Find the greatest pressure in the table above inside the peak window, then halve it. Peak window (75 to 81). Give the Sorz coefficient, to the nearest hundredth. 5.64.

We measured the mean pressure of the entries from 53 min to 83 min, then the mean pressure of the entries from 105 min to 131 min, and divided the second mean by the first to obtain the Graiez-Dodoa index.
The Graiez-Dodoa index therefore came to 0.97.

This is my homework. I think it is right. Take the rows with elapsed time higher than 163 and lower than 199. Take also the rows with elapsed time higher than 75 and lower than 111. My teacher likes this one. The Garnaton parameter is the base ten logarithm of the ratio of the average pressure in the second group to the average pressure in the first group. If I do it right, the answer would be 0.017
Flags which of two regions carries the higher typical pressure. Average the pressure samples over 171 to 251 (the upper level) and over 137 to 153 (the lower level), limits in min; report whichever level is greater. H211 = 10.1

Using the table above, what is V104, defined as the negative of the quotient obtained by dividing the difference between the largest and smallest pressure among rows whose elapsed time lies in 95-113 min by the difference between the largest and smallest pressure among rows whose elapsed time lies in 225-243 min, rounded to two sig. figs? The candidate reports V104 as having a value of -1.1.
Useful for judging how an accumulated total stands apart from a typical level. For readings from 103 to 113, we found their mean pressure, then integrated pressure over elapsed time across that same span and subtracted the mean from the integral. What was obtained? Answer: 95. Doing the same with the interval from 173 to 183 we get 91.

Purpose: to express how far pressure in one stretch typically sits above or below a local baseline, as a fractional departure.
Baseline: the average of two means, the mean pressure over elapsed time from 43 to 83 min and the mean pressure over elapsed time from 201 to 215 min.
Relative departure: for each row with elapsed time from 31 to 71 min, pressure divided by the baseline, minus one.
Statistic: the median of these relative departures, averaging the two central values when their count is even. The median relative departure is 0.027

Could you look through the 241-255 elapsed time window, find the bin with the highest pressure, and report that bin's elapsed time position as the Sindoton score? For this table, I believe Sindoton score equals 246 min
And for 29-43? 30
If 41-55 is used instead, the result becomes 44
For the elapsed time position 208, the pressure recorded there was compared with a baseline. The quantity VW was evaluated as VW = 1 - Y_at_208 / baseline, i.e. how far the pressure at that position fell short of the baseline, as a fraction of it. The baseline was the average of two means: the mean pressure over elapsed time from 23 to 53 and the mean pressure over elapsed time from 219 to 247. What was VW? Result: 0.01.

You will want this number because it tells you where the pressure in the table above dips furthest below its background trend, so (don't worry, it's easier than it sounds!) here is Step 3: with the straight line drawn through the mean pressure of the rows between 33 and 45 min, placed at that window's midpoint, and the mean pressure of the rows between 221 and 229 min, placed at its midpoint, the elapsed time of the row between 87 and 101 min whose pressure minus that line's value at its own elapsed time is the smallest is 88 min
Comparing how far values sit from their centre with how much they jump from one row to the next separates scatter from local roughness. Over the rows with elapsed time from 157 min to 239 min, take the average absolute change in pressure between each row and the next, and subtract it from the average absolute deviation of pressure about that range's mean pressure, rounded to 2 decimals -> -0.23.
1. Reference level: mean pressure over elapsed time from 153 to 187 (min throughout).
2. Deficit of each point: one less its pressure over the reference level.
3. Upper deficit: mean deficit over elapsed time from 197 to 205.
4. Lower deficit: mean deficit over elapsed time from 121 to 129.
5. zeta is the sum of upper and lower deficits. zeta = -0.017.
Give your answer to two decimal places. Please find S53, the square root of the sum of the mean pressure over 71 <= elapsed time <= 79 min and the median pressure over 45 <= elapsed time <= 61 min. 4.64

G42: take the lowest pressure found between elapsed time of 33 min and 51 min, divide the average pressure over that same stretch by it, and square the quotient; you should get 1.09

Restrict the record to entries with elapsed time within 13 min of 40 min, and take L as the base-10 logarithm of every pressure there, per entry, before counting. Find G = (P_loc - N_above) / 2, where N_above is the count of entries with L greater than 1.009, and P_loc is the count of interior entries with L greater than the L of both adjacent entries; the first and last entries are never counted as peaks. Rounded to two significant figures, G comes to -3.5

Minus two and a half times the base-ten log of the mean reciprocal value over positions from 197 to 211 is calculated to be 2.51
